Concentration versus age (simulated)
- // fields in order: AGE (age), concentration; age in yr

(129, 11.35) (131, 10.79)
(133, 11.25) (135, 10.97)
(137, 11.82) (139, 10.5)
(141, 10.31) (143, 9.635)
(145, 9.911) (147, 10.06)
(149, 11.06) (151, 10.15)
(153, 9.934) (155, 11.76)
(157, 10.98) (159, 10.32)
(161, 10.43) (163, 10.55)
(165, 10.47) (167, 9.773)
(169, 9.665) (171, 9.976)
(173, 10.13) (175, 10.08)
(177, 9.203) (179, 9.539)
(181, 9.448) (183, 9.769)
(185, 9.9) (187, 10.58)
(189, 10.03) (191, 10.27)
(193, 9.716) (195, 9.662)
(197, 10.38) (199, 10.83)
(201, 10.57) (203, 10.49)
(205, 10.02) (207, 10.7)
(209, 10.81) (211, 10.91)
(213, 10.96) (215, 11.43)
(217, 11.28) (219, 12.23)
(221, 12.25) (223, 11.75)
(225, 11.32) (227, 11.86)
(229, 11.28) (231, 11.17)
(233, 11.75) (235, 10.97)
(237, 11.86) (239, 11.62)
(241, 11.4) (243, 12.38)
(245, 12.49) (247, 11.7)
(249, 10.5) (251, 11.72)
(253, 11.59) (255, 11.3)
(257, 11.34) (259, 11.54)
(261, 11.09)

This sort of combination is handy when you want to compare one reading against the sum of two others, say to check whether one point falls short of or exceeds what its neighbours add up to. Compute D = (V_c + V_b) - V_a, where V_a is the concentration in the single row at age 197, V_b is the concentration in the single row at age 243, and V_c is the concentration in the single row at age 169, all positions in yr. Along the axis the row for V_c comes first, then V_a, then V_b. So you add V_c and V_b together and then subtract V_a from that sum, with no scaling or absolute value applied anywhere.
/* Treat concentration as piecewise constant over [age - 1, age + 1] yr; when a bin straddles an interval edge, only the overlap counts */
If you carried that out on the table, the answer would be 11.7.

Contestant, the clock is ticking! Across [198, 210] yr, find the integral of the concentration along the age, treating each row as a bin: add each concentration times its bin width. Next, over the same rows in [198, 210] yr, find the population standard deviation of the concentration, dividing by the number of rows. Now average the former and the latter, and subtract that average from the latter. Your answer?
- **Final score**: -63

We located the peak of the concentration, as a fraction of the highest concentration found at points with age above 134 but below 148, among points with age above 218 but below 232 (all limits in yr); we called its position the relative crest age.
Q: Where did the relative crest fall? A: 221 yr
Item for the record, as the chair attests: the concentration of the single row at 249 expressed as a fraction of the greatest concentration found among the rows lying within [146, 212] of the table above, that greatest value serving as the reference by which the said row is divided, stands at 0.89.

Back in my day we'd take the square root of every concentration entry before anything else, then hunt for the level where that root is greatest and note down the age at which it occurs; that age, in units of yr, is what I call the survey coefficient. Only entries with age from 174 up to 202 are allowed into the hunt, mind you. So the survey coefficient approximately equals 199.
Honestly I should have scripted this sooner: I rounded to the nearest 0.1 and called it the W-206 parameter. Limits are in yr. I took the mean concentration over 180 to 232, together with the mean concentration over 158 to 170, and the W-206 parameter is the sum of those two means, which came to 21.0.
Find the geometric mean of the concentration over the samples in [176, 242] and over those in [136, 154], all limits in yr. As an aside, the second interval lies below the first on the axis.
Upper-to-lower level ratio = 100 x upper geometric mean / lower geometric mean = 104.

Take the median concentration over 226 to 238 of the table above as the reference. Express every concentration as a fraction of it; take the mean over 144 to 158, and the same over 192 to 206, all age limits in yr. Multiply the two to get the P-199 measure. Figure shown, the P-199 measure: 0.81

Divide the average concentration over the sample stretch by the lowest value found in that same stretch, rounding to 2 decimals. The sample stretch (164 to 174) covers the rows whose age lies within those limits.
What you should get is 1.03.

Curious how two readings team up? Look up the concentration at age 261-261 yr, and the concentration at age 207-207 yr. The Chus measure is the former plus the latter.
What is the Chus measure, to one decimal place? 21.8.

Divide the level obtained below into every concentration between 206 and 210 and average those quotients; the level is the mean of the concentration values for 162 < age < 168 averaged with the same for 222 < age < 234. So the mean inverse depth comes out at 1.01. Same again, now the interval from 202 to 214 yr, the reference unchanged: 1.02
